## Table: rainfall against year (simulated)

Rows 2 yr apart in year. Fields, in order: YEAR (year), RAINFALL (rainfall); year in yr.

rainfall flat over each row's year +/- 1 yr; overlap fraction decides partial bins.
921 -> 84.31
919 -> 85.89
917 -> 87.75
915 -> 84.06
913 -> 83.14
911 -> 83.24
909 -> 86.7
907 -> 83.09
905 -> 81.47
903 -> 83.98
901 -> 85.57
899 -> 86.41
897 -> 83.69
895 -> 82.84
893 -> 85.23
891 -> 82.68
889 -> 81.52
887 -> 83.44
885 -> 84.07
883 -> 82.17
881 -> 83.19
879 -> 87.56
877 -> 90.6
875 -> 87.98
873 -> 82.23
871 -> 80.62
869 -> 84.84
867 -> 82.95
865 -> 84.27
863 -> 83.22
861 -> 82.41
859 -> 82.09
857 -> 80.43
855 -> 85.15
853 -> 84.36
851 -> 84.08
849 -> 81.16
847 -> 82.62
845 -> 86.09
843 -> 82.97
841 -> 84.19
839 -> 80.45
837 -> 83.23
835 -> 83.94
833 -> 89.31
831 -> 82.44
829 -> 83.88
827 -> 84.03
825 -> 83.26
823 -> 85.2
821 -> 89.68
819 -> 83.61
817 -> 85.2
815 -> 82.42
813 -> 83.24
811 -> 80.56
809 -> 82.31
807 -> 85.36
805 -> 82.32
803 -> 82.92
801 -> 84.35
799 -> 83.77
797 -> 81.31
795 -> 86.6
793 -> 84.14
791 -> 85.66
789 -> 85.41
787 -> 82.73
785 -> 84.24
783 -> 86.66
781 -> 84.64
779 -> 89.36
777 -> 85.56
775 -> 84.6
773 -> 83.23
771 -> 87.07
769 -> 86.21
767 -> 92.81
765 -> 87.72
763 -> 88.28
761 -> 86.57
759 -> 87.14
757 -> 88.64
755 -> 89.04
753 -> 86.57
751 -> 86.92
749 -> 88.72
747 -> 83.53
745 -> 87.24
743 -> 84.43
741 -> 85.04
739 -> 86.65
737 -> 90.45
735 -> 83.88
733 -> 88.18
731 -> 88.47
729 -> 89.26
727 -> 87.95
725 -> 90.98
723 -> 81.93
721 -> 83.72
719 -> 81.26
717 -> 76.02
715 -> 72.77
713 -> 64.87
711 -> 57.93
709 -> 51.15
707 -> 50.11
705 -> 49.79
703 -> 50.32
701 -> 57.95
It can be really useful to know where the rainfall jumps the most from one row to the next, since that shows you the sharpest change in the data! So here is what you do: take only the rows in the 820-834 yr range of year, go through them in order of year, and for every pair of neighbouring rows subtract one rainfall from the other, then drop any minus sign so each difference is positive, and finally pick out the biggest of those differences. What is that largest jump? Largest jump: 6.9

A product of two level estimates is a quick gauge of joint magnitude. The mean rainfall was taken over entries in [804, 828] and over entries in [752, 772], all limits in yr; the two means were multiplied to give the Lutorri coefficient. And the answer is 7386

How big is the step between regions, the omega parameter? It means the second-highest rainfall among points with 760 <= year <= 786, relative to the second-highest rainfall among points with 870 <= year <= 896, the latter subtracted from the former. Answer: 1.4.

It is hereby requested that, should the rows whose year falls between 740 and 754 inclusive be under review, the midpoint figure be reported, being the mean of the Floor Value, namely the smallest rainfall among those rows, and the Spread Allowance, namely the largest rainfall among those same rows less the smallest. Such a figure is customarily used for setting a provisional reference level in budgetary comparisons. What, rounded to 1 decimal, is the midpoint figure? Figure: 44.4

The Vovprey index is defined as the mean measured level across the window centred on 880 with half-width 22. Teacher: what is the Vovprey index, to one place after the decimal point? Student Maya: 84.1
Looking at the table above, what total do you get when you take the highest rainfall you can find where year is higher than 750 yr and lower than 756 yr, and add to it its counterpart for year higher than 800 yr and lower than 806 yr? 173.4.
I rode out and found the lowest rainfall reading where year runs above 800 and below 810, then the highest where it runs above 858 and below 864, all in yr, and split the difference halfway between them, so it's 83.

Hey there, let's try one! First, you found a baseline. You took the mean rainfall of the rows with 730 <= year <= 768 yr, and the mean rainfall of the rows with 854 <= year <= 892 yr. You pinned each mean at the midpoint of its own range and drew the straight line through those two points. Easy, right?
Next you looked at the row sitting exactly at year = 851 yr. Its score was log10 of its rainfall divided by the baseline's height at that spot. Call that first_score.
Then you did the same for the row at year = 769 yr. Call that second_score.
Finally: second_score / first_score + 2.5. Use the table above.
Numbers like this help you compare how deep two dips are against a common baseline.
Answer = 4.3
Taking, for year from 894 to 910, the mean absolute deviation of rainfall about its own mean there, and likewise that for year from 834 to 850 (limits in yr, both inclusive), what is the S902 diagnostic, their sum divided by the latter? 2.18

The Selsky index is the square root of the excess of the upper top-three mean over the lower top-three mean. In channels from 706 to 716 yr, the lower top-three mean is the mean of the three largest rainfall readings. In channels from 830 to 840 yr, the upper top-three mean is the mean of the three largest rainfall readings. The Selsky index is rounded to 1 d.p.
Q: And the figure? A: 4.5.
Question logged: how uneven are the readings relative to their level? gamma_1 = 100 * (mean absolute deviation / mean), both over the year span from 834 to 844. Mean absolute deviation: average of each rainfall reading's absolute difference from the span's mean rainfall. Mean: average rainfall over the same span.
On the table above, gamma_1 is 1.2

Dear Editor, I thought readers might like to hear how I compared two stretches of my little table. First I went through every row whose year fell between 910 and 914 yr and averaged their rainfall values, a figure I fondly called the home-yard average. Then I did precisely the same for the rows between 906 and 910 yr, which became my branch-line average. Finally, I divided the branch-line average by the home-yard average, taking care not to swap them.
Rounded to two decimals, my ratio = 1.02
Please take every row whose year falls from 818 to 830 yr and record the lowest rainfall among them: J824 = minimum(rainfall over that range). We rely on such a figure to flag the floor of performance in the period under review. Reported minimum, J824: 83.26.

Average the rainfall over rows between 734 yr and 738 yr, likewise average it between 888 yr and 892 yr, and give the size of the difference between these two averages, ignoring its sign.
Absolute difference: 5.1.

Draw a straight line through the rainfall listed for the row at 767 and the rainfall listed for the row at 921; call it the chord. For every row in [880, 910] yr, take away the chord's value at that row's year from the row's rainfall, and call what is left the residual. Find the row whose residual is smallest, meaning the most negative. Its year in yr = 889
